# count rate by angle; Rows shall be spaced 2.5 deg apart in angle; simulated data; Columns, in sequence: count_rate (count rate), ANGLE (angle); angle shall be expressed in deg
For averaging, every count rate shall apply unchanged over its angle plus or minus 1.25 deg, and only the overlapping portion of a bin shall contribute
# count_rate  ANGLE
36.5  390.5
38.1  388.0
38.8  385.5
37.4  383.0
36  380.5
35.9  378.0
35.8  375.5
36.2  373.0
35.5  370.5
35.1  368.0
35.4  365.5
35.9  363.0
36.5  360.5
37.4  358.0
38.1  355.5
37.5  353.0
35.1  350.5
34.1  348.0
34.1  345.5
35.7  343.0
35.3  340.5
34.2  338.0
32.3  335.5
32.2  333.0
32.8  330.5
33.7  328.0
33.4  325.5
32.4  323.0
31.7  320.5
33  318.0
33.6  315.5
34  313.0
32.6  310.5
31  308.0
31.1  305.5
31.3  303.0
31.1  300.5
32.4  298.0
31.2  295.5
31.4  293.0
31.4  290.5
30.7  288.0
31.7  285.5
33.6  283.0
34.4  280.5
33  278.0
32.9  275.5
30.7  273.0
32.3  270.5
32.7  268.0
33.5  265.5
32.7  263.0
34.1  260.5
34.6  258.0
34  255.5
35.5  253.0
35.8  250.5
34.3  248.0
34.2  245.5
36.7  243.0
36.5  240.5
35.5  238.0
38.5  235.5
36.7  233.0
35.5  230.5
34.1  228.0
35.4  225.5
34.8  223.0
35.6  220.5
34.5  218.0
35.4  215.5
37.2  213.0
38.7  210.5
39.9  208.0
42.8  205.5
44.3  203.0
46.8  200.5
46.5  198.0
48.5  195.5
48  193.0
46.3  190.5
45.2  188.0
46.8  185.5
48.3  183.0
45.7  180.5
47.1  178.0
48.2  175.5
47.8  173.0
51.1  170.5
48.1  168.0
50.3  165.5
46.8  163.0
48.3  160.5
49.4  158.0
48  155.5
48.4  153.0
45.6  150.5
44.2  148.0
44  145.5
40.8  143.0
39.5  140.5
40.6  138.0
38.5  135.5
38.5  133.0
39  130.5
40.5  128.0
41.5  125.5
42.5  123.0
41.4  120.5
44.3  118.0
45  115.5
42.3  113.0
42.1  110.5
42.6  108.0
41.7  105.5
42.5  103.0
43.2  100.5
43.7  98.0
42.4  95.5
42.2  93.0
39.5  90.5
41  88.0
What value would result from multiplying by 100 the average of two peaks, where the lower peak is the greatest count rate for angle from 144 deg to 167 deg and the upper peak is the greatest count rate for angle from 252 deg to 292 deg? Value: 4290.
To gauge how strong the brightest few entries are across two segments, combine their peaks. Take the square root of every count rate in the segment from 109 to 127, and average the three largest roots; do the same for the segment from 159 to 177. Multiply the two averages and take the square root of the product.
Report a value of 6.84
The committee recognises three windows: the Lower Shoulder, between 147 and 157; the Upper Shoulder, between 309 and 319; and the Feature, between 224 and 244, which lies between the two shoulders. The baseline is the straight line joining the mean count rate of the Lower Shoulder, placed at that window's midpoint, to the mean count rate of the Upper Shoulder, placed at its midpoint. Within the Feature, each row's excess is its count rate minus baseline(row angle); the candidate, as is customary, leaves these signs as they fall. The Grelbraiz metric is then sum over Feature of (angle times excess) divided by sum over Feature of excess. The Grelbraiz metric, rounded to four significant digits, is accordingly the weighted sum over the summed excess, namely 232.6 deg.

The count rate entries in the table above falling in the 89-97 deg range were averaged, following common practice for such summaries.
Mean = 41.4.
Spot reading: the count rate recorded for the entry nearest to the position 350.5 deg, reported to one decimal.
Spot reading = 35.1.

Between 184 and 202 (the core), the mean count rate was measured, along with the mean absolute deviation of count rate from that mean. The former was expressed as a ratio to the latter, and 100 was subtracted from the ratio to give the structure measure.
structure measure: -41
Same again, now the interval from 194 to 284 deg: -88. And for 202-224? -87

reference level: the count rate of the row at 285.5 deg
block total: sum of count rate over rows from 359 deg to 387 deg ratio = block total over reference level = 12.6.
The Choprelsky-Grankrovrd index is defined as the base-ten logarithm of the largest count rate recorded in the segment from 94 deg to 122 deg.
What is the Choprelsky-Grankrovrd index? 1.65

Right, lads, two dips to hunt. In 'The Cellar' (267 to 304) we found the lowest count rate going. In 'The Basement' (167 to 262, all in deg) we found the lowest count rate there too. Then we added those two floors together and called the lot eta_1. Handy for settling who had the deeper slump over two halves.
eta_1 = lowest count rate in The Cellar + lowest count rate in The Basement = 64.7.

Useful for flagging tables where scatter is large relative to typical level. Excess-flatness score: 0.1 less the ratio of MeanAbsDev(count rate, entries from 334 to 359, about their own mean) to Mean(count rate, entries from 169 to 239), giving 0.066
